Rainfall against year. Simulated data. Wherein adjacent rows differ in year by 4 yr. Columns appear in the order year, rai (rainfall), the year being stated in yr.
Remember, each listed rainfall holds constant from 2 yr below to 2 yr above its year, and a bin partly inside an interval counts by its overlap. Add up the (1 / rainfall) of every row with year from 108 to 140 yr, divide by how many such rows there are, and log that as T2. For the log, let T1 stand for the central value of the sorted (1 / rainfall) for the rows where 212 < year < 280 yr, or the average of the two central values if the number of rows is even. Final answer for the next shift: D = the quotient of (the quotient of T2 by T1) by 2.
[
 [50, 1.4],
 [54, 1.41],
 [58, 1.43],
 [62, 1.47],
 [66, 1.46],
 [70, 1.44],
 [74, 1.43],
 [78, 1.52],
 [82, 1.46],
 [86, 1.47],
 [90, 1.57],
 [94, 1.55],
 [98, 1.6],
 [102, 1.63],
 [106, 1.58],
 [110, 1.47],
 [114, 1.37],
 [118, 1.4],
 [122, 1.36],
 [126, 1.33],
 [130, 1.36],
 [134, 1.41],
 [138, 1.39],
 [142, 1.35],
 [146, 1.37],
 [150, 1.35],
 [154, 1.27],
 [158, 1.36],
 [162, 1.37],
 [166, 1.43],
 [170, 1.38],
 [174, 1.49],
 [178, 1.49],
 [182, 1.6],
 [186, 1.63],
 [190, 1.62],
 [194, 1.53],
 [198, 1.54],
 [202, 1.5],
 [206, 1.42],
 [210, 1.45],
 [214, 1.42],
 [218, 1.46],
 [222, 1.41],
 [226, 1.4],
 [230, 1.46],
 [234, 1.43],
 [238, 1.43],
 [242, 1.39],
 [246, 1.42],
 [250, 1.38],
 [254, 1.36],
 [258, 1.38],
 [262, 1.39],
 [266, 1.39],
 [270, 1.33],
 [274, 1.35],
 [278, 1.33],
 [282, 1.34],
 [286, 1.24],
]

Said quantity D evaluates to 0.50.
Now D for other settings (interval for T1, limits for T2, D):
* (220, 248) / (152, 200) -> 0.48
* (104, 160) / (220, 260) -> 0.49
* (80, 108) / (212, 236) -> 0.55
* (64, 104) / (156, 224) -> 0.51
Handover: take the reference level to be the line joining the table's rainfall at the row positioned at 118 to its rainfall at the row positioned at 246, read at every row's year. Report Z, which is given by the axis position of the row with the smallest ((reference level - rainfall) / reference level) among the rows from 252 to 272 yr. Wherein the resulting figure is 262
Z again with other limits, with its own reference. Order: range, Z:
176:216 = 186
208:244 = 218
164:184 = 182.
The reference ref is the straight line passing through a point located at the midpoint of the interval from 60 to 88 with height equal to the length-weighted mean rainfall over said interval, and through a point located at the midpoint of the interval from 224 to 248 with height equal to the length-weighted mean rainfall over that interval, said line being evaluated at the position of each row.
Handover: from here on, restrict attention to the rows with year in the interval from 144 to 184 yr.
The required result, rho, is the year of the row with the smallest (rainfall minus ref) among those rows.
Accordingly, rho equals 154 yr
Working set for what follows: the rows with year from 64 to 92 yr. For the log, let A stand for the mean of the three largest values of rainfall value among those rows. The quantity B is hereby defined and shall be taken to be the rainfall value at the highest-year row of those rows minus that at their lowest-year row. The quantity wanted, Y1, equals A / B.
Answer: 14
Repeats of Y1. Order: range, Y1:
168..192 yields 7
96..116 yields -7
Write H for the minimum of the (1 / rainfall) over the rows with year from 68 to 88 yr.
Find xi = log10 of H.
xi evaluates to -0.182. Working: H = 0.658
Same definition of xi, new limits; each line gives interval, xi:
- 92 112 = -0.212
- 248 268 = -0.143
